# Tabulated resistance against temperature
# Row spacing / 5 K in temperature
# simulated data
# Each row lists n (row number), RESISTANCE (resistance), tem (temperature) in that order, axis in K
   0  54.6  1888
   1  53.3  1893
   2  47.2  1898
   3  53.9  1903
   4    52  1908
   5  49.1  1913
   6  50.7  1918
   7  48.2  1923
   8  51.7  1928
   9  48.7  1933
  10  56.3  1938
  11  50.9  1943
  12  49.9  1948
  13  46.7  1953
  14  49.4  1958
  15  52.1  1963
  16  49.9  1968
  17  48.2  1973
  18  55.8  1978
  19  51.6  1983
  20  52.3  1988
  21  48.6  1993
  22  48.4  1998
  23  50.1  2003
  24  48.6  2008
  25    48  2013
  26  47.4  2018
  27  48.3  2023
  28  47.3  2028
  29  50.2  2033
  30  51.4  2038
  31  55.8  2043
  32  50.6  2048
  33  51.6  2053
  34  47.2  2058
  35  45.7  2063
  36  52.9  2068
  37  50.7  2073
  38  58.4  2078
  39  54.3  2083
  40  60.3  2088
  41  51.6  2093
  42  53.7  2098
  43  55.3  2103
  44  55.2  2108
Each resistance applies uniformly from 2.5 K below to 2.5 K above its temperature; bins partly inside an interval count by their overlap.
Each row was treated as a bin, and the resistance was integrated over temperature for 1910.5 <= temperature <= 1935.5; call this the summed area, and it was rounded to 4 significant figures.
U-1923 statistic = 1242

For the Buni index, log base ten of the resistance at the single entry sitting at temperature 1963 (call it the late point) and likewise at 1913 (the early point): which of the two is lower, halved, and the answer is 0.846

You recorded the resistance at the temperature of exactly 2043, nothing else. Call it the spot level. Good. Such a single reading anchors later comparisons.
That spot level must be 55.8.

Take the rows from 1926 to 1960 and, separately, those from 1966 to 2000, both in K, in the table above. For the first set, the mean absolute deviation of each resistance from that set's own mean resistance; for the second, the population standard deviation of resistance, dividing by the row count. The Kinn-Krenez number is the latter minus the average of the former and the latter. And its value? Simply 0.23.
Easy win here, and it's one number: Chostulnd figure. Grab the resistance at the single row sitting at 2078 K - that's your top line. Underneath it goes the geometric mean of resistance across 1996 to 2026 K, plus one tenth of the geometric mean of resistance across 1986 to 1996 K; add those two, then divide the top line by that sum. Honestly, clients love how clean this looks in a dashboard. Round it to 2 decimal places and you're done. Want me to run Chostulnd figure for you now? 1.09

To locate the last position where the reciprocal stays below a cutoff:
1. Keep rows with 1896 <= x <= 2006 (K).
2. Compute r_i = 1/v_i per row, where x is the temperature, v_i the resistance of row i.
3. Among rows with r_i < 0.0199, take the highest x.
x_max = 1988 K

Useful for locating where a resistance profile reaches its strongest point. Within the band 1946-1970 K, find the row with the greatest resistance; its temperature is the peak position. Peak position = 1963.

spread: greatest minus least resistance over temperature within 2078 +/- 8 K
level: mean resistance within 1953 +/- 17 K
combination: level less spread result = 43.0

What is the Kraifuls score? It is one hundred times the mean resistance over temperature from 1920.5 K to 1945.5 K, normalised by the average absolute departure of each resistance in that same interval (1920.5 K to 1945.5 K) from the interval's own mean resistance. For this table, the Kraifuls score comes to 2252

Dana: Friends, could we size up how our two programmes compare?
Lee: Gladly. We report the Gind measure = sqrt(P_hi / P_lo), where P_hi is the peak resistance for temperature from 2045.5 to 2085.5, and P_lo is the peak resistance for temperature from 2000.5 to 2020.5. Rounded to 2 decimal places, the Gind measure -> 1.08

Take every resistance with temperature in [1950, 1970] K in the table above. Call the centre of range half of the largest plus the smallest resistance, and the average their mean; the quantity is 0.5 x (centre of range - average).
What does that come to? -0.1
